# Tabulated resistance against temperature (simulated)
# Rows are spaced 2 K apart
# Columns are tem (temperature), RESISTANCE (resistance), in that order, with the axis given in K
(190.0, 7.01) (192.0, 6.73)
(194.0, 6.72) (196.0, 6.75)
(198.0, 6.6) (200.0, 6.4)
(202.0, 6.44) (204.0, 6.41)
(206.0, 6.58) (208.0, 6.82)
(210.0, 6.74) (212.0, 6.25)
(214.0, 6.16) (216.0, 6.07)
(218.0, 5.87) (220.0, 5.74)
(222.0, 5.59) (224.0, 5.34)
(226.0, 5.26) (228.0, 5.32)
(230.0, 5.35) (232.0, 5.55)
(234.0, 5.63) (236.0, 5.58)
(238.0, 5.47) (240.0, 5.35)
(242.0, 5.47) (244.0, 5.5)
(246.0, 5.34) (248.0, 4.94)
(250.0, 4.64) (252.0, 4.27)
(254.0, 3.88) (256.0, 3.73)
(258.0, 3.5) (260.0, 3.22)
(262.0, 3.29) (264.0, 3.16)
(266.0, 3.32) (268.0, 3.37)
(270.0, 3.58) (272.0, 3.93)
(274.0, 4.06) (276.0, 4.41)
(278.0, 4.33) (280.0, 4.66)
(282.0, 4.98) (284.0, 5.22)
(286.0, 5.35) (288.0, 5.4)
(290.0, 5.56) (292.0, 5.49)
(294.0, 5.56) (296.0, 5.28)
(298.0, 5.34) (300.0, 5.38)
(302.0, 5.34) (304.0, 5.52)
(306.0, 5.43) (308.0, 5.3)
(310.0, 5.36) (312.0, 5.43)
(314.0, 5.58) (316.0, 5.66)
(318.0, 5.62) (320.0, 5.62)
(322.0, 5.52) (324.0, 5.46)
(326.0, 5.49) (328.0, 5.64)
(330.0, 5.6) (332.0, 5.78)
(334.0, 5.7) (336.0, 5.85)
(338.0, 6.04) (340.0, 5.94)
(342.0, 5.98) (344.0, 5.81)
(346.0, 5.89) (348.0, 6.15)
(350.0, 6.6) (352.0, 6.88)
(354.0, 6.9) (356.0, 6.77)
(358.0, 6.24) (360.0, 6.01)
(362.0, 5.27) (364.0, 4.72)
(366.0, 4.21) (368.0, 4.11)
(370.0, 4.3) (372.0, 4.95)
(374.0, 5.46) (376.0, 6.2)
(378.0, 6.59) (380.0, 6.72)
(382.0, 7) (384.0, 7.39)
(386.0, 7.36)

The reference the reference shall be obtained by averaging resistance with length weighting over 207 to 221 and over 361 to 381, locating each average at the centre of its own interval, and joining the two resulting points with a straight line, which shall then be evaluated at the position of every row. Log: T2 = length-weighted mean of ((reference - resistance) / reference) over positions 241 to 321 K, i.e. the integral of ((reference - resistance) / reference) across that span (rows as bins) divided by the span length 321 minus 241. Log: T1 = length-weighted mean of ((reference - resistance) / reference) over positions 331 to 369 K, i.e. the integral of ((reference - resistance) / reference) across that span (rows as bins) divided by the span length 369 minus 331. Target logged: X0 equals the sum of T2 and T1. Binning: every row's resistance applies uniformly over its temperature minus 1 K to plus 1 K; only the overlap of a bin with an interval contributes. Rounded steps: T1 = -0.08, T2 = 0.18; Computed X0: 0.1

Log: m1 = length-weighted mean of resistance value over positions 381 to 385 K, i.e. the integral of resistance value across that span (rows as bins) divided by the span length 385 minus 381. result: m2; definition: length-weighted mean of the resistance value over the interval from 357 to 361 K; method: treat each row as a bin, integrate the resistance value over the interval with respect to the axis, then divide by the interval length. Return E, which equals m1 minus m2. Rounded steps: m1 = 7.2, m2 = 6.1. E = 1.1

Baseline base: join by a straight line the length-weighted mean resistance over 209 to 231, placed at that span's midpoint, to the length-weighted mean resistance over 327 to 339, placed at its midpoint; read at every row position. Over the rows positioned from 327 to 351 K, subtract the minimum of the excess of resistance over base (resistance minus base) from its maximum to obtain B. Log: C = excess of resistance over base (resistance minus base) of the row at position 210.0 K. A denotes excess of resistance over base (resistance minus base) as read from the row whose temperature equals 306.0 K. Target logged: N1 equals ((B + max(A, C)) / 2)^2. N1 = 1.0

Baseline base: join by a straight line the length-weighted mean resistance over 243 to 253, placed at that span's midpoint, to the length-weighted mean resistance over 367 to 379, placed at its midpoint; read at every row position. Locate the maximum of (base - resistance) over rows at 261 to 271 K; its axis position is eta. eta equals 264.0 K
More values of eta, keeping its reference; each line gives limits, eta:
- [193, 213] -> 212.0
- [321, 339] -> 324.0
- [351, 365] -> 364.0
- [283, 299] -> 284.0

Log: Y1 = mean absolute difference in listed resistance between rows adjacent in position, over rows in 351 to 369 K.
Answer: 0.35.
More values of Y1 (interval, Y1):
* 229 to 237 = 0.11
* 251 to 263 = 0.22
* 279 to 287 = 0.23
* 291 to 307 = 0.11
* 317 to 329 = 0.07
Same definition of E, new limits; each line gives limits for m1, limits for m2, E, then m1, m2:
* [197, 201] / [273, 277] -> 2.3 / 6.5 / 4.2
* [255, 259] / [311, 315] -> -1.9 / 3.6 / 5.5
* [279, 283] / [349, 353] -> -1.9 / 4.8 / 6.7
